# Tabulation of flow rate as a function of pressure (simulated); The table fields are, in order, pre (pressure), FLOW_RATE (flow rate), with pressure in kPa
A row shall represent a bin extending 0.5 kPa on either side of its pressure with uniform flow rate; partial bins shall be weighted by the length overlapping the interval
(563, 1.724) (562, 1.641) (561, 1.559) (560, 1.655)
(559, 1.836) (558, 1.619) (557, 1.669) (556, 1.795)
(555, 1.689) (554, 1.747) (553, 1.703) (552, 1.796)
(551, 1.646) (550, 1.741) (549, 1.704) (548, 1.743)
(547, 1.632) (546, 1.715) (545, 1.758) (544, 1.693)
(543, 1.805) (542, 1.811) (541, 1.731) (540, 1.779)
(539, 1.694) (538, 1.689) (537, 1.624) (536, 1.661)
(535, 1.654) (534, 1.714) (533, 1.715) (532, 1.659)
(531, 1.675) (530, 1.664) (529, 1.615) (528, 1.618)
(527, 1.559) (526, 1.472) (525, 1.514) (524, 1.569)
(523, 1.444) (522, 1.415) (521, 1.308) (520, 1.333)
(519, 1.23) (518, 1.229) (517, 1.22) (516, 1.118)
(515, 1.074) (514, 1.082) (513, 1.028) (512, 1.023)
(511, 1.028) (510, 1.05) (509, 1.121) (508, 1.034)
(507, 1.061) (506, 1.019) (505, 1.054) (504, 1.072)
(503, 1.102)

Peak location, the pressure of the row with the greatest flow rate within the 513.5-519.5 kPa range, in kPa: 519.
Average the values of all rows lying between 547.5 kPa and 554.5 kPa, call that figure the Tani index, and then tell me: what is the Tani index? 1.7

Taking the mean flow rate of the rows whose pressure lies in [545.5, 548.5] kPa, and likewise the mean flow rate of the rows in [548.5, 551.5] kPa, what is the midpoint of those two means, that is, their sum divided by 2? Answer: 1.70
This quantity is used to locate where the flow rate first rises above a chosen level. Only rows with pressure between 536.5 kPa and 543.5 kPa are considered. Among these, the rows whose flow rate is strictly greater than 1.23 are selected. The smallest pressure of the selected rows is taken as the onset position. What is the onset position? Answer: 537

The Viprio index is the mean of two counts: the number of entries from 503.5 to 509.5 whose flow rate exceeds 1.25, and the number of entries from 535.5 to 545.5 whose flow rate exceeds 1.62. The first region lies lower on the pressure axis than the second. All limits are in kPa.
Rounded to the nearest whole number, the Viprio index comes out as 5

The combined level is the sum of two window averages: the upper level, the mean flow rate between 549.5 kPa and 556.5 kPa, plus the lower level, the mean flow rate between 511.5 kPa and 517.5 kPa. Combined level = 2.82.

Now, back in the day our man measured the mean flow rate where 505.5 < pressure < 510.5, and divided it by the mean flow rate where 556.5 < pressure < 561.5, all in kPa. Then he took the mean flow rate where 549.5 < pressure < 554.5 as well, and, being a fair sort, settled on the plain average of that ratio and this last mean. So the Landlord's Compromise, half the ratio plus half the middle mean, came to 1.18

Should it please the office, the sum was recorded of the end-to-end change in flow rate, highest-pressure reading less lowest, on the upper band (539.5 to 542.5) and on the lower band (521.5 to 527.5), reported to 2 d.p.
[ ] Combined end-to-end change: 0.18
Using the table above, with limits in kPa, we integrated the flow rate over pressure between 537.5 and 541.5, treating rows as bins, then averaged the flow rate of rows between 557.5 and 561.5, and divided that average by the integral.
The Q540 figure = 0.242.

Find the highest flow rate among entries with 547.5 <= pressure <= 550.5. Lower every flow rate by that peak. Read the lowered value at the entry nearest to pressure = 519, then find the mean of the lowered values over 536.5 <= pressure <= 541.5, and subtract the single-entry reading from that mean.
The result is 0.5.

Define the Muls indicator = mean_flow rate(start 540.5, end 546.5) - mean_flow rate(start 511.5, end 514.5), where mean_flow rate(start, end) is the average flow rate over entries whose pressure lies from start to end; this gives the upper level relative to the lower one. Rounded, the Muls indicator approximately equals 0.71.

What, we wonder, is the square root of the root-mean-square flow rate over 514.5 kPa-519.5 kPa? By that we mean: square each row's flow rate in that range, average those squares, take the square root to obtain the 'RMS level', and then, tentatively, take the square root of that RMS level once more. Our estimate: 1.08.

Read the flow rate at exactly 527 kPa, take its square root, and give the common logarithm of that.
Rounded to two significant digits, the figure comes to 0.096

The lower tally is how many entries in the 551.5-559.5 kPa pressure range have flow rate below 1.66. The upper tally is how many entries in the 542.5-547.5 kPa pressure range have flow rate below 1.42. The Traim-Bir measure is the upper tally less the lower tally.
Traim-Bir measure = -1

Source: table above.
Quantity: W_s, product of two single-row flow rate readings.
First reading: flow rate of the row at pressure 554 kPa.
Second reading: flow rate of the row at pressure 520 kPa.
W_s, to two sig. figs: 2.3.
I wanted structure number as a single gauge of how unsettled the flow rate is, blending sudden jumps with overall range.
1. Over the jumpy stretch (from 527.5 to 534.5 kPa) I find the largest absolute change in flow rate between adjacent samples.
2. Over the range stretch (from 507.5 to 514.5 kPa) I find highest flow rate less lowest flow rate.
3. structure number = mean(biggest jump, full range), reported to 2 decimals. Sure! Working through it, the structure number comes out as 0.08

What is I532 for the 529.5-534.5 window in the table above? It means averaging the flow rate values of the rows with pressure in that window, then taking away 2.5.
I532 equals -0.81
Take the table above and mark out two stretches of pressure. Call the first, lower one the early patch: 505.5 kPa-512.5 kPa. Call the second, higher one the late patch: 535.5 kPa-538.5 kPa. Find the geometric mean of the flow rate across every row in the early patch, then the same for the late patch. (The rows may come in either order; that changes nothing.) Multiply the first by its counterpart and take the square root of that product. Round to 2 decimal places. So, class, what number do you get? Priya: 1.32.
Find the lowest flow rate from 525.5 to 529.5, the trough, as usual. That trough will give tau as 1.472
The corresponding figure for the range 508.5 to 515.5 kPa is 1.023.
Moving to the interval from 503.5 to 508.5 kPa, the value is 1.019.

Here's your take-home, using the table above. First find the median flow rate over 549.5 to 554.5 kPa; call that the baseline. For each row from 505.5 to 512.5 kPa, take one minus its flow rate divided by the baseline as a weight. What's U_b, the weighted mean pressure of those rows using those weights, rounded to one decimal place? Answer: 509.0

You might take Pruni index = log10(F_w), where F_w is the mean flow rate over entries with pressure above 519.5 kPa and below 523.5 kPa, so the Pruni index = 0.14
